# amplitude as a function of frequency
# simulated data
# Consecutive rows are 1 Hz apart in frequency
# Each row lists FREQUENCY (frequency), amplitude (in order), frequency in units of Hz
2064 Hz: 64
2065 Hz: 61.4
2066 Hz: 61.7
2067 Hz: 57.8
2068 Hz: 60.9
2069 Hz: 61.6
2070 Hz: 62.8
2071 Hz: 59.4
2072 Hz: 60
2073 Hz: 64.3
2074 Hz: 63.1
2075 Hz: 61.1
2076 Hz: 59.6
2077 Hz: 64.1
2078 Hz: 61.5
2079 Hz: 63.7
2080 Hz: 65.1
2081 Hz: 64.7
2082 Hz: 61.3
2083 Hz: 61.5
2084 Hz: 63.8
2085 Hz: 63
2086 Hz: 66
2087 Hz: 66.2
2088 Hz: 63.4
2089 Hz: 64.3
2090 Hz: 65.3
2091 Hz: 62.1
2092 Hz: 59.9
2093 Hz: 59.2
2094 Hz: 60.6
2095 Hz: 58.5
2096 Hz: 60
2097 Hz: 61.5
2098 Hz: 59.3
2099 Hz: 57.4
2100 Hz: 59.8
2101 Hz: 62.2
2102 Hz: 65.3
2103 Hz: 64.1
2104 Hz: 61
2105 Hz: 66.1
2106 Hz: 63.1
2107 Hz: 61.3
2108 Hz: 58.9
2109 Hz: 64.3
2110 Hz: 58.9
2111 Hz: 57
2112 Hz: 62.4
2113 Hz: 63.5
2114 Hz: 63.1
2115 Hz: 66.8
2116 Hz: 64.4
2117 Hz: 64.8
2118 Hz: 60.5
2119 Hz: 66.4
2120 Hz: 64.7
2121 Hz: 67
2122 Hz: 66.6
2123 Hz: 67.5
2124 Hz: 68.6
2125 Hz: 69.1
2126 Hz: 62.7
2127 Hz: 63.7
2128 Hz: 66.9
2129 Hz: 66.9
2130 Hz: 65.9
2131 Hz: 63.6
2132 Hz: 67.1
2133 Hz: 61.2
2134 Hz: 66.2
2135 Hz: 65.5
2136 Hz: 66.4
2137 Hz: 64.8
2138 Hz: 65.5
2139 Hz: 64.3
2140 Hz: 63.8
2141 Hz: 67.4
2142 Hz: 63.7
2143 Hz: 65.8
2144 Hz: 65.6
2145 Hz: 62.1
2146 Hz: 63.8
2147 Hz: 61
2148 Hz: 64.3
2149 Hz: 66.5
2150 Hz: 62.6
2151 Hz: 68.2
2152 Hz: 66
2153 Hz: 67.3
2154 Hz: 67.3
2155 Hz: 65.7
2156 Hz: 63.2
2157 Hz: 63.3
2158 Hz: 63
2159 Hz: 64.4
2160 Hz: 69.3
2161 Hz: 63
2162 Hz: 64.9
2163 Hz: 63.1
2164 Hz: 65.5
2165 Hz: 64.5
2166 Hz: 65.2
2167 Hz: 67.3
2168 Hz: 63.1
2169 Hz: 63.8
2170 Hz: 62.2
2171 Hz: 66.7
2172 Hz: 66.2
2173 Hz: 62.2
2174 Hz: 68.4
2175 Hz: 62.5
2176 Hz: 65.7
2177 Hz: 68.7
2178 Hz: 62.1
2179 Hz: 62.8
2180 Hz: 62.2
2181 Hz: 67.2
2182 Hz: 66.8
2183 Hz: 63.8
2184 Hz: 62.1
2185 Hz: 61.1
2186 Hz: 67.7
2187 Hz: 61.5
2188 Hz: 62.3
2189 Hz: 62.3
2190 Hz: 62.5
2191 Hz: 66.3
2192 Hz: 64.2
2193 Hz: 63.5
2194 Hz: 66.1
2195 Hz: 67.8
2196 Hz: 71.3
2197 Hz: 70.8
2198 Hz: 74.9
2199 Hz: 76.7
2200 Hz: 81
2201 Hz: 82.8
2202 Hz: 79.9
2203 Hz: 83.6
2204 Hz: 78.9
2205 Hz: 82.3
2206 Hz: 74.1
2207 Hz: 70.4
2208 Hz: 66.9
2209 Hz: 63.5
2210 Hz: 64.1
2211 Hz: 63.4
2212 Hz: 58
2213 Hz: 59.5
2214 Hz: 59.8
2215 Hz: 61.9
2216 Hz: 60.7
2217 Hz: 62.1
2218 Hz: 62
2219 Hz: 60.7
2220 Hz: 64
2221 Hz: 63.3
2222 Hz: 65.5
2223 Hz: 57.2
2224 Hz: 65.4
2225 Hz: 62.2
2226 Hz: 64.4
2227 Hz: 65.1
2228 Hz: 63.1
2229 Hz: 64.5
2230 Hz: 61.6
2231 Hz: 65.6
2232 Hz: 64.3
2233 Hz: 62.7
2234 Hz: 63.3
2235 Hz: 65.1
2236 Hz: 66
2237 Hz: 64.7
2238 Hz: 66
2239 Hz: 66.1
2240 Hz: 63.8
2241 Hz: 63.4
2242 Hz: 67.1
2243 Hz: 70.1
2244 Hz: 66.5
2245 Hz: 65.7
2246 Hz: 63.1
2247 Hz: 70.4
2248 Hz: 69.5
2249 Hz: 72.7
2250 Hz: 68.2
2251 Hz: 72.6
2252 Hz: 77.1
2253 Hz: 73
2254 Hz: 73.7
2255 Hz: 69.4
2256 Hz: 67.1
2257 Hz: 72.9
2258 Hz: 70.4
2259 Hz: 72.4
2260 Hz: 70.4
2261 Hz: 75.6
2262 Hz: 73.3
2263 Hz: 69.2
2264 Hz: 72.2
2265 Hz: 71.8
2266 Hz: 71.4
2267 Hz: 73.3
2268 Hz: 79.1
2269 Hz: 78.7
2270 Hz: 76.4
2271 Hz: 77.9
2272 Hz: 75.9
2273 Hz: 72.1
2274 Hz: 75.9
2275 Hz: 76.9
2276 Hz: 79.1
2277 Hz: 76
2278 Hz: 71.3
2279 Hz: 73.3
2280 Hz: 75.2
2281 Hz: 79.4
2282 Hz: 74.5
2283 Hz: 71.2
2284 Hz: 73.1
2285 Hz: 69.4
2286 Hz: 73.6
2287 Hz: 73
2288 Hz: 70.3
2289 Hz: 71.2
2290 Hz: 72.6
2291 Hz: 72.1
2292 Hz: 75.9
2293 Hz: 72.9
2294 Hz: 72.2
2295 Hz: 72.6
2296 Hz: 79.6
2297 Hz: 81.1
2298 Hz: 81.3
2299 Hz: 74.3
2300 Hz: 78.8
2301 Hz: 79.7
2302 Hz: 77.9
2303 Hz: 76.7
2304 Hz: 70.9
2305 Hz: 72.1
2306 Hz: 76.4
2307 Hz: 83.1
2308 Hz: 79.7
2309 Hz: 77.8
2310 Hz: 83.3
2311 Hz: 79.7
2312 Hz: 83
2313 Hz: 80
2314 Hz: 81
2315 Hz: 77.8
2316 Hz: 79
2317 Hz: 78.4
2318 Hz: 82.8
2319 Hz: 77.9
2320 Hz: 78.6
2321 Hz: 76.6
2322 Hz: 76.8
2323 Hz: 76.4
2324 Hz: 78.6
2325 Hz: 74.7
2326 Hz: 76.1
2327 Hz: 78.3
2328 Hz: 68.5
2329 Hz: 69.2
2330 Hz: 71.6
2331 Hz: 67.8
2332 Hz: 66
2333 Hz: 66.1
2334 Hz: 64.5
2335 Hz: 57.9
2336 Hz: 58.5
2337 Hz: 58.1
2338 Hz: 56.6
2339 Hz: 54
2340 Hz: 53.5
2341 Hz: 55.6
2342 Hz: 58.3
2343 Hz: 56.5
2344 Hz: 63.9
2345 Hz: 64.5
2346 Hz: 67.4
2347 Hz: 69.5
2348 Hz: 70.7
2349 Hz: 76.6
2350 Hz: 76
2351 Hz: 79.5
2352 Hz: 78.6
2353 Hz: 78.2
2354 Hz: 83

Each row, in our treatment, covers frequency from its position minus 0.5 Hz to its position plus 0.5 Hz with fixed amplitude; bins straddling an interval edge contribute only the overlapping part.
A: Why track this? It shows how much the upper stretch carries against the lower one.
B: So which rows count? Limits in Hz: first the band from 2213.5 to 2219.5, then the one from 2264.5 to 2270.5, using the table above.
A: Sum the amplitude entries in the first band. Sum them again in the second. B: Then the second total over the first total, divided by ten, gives 0.123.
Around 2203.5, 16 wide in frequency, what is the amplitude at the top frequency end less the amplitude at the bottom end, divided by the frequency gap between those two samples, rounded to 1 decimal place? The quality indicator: -0.5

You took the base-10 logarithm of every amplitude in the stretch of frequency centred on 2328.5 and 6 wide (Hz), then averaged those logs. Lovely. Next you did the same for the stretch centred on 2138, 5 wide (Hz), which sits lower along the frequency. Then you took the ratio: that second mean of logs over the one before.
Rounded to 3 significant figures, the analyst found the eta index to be 0.977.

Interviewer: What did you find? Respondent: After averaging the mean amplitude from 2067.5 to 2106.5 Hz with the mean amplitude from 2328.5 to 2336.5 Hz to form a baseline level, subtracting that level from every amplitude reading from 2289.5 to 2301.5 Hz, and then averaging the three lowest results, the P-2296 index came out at 9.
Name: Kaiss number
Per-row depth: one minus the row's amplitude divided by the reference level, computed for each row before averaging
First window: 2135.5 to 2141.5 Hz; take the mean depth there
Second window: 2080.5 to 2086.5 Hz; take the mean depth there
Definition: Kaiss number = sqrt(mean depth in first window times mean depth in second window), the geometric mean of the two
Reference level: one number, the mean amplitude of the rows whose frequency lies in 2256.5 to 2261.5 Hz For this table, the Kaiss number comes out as 0.109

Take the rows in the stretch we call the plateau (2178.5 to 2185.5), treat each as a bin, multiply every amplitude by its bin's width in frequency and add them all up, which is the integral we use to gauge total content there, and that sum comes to 446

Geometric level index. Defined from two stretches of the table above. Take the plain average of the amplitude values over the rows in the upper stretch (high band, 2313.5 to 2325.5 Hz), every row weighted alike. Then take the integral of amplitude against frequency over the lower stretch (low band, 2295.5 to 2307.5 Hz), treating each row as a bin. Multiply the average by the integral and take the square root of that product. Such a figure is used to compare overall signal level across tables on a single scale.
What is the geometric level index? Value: 270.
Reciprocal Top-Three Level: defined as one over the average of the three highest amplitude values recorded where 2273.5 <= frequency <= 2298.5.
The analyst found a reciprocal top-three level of 0.0124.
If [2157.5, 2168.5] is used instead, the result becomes 0.0148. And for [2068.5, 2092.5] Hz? 0.0152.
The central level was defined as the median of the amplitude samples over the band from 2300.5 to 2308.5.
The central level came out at 77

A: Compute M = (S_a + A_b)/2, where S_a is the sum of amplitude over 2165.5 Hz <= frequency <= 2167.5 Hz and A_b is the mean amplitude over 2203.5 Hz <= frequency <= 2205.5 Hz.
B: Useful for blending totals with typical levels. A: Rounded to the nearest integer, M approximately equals 107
